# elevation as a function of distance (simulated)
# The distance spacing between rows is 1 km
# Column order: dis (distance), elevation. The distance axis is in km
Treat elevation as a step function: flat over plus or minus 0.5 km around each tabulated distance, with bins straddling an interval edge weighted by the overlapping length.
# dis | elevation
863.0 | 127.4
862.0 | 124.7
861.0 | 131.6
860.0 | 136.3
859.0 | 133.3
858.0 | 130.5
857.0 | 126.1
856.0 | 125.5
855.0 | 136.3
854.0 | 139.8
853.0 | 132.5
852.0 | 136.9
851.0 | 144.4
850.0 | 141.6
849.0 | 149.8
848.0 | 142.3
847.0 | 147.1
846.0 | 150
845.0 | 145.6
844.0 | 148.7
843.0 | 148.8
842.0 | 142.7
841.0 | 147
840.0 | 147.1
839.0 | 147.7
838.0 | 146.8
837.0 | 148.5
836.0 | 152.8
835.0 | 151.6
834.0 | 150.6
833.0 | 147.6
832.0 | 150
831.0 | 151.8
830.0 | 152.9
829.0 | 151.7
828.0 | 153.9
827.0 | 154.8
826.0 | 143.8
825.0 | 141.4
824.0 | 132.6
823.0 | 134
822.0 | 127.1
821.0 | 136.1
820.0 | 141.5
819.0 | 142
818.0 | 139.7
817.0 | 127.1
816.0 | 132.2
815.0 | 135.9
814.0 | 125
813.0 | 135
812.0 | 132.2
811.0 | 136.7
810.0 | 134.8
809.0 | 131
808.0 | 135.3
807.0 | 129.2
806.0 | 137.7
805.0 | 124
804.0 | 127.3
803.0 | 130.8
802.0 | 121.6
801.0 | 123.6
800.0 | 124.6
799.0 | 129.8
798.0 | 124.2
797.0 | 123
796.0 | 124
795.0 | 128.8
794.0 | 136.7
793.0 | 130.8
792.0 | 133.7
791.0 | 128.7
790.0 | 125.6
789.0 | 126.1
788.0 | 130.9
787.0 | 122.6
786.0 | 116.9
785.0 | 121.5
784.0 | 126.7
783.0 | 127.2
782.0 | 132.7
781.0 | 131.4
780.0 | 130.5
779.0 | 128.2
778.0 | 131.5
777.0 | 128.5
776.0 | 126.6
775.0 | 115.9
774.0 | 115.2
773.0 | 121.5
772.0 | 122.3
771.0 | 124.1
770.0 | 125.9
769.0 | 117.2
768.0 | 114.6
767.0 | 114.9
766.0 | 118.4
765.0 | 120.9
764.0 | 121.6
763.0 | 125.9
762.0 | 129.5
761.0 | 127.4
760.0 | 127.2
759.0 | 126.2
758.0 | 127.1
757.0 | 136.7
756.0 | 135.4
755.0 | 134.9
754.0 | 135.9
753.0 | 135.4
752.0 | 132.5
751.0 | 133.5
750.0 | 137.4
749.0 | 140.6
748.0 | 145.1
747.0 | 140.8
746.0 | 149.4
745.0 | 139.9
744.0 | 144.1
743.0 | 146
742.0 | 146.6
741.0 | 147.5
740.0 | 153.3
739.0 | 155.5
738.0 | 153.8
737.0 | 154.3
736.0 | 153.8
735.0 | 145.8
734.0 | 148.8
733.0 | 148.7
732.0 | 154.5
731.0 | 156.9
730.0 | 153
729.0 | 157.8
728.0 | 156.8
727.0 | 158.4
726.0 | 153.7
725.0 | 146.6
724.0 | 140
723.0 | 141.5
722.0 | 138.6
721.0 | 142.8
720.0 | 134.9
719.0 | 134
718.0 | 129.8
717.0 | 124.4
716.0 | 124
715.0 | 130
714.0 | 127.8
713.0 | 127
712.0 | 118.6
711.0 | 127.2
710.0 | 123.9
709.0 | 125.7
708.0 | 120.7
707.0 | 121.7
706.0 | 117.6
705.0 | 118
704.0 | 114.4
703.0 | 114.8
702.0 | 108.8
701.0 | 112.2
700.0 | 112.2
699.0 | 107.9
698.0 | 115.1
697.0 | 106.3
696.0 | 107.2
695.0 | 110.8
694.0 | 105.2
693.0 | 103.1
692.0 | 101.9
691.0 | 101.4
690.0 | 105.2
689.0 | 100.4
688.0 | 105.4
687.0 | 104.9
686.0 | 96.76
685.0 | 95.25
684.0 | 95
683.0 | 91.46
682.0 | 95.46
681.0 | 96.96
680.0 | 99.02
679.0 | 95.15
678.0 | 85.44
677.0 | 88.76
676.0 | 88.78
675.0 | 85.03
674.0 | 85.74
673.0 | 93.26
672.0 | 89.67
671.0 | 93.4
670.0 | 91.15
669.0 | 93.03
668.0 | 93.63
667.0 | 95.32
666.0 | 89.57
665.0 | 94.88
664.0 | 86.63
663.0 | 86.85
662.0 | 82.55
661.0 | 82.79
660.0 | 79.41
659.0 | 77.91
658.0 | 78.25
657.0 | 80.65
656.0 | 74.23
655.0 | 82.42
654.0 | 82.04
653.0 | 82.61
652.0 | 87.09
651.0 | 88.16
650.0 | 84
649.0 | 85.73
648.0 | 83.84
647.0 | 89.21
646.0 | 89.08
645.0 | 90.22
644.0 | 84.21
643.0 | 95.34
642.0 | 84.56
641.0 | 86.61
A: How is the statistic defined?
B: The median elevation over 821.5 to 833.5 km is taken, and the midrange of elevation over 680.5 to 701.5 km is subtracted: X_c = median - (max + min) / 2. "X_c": 46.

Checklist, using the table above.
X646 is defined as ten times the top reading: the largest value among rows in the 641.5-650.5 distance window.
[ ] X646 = 953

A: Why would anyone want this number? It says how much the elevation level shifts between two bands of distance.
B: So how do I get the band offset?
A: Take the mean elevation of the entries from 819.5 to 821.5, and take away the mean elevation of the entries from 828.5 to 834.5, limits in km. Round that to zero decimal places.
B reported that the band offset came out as -12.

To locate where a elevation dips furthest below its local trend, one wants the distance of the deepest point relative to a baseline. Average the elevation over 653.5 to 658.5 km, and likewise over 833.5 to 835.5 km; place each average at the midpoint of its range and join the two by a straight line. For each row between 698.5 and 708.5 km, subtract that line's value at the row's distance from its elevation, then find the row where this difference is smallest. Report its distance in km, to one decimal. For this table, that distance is 702.0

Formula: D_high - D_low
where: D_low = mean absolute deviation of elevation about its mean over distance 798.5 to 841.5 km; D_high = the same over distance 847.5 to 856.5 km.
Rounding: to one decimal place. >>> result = -3.4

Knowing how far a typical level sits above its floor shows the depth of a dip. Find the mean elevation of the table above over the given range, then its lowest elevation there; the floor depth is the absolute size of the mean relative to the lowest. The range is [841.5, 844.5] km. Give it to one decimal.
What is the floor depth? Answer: 4.0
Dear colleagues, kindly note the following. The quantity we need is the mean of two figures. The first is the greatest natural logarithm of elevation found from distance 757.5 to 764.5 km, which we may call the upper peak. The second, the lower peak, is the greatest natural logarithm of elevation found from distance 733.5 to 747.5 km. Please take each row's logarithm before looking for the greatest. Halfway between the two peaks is 4.96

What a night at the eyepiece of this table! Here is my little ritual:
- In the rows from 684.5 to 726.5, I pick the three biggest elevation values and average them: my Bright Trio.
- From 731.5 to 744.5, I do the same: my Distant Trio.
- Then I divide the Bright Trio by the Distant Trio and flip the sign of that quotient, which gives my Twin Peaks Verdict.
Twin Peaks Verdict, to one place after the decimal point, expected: -1.0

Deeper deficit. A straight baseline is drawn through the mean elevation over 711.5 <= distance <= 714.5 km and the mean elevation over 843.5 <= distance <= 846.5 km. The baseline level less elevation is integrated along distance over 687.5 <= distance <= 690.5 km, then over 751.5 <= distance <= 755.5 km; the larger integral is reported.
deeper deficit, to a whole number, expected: 50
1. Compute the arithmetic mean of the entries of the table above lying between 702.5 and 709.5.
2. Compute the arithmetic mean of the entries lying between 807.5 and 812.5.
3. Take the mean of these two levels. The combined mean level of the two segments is 126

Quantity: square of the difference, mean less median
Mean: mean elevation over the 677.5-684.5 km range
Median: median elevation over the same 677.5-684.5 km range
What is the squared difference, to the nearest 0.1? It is 1.2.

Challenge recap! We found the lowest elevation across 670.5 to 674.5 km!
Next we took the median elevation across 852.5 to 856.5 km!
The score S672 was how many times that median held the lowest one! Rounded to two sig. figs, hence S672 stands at 1.6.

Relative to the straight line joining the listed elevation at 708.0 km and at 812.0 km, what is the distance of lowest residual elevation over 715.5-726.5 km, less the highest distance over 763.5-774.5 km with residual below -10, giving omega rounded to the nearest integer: -58 km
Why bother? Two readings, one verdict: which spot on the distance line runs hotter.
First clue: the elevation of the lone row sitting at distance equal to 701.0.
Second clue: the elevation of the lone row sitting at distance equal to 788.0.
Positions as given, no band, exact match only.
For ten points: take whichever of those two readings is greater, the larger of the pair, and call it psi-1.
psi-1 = 131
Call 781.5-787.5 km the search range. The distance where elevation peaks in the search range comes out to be 782.0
